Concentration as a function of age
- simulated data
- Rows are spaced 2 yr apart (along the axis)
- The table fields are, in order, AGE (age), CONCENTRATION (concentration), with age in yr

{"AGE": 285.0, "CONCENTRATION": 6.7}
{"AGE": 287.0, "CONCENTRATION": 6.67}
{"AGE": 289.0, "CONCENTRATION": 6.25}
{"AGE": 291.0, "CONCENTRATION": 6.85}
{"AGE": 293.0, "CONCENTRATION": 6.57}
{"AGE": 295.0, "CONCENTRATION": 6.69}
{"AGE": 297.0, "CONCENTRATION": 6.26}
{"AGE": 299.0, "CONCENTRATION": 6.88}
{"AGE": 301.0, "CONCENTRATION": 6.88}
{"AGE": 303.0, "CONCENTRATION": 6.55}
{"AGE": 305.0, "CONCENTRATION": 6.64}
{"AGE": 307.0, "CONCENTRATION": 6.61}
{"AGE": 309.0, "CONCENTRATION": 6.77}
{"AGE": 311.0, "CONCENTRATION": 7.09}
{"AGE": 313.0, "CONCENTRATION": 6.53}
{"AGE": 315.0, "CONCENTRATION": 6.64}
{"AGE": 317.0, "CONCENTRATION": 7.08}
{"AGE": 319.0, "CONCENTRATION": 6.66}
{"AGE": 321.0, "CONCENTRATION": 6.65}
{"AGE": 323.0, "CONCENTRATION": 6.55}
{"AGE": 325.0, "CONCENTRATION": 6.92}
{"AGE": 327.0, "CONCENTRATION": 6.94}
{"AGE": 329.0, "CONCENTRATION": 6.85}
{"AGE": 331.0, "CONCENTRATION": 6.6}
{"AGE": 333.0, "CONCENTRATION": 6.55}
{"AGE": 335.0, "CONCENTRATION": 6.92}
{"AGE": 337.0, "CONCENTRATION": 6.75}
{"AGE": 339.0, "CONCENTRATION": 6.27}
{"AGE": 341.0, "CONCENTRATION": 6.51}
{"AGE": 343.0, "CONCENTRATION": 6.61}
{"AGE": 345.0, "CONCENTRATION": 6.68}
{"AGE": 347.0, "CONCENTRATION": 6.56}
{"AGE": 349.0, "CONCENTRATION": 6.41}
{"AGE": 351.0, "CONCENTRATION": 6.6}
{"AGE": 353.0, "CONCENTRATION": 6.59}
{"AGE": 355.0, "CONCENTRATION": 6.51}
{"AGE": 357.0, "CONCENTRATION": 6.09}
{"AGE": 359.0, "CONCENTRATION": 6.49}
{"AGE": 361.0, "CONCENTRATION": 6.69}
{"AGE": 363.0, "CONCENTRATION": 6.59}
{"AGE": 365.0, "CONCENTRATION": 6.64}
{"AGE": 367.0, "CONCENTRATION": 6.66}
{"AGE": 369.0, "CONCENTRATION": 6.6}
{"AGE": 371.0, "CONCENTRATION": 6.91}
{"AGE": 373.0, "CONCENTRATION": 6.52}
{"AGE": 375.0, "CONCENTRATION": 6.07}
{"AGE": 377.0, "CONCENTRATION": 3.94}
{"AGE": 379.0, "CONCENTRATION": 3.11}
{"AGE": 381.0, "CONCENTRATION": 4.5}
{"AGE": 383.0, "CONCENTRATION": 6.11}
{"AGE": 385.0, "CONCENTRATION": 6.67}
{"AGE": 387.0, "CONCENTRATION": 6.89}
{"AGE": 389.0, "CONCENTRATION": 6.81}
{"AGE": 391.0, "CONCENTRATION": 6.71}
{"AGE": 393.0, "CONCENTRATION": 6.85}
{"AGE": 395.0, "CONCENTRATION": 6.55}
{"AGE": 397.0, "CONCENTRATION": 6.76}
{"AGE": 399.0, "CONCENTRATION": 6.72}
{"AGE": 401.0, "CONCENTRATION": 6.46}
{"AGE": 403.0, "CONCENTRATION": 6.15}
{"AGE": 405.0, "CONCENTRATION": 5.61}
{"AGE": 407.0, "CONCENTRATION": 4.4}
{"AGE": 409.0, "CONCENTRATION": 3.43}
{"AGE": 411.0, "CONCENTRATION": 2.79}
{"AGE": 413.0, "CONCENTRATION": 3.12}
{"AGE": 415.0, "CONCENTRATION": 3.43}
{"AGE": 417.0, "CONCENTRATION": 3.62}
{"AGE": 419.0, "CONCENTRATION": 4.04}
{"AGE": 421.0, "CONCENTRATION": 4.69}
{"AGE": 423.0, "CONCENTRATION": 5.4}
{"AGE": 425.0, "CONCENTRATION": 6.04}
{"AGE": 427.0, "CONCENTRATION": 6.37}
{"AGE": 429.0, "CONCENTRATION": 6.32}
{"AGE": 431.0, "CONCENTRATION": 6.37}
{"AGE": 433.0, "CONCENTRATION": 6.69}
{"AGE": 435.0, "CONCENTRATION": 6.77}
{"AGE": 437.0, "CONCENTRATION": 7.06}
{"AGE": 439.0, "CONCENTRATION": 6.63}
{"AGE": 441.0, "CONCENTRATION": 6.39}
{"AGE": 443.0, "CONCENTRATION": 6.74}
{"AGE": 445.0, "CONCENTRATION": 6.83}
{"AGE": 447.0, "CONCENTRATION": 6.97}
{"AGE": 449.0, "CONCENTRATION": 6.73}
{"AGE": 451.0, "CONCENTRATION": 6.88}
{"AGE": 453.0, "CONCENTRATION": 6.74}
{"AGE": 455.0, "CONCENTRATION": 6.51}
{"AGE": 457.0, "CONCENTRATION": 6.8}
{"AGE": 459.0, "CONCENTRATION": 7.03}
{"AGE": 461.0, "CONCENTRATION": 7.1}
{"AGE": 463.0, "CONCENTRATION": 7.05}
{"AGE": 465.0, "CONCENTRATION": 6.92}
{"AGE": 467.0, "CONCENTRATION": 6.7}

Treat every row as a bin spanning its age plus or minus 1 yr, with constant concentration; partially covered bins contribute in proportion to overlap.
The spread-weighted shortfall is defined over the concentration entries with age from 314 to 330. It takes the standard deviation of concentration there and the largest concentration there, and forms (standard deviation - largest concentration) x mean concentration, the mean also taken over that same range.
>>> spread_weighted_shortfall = -47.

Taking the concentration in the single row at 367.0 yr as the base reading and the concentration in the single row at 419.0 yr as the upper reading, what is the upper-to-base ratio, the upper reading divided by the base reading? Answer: 0.61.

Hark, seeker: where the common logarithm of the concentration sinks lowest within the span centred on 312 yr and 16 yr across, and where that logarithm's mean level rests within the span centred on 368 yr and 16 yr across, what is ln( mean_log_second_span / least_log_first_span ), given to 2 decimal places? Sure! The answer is 0.00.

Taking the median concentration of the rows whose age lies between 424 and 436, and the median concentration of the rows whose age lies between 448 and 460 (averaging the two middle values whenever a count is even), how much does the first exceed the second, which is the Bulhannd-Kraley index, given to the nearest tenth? -0.4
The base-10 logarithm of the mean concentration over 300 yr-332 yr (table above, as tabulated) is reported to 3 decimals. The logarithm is 0.829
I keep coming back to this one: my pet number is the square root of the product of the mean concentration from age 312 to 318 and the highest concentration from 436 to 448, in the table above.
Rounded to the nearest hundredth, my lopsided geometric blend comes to 6.90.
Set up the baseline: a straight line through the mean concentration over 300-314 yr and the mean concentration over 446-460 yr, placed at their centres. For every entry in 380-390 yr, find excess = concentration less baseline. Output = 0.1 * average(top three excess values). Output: 0.002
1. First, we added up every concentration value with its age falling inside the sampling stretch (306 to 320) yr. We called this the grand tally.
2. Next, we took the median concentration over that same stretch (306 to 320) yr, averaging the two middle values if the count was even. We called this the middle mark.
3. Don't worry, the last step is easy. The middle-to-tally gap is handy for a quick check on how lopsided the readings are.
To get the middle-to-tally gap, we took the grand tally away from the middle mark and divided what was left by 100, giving -0.407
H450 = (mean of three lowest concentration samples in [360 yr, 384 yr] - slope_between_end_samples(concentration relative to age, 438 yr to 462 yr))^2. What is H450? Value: 14.7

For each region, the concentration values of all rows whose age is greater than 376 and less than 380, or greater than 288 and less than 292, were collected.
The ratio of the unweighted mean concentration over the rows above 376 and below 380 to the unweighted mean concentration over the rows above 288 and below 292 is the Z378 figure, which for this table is 0.54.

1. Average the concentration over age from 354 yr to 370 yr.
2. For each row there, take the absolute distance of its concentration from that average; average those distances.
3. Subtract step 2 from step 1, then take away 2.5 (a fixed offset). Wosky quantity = 3.9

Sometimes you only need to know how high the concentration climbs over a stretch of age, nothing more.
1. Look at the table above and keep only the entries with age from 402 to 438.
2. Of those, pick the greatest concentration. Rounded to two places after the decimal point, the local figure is 7.06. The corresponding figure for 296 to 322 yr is 7.09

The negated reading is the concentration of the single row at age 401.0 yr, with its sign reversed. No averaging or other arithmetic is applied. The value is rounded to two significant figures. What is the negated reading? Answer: -6.5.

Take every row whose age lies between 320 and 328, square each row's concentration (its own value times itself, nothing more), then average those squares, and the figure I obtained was 45.8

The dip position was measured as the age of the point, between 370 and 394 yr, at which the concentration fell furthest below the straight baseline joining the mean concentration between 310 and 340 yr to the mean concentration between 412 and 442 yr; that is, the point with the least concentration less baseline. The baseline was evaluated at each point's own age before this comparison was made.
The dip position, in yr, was 379.0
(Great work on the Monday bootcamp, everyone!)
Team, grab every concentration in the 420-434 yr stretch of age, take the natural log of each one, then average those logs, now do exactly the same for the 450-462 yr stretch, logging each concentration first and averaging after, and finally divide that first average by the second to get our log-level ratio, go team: 0.93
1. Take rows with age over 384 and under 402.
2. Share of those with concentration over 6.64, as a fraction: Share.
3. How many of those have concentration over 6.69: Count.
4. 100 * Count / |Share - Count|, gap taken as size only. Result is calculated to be 115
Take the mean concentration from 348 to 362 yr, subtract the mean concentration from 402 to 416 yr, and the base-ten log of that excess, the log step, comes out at 0.37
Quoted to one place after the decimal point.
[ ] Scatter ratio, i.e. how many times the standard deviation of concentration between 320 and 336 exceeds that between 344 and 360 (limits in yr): 1.0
